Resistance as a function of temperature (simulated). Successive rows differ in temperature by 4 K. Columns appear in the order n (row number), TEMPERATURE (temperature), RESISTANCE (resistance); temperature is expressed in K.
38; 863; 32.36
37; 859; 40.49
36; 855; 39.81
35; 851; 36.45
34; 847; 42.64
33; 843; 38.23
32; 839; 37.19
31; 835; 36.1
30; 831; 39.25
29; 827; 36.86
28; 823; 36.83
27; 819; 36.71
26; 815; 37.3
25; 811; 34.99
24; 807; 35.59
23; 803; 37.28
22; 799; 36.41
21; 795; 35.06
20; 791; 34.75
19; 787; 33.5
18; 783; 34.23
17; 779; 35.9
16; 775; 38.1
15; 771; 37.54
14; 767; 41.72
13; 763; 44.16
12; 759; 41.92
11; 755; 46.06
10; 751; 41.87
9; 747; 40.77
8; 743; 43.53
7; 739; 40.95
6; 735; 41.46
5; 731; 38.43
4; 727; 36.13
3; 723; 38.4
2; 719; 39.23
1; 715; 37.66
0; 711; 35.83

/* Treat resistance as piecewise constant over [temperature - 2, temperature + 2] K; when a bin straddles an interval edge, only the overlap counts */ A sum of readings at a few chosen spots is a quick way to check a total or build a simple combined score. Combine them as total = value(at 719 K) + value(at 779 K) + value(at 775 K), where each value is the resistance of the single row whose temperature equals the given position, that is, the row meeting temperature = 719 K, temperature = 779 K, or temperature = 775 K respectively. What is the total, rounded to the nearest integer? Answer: 113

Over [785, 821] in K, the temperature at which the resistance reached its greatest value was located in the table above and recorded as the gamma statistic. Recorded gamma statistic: 815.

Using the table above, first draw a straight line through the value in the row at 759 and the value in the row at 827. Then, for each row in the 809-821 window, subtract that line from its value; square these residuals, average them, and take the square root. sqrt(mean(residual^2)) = 1.8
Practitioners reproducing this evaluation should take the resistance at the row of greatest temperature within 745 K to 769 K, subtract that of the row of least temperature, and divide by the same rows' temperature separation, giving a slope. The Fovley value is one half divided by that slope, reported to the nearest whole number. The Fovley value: 11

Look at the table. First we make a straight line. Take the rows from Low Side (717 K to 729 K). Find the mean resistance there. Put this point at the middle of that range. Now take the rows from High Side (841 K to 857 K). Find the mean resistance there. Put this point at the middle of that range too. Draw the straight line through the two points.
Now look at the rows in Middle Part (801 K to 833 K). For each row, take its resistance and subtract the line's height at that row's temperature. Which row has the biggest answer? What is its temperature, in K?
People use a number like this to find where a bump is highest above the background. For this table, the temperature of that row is 831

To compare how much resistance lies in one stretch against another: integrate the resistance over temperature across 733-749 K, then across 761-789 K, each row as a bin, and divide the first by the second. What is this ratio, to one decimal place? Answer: 0.6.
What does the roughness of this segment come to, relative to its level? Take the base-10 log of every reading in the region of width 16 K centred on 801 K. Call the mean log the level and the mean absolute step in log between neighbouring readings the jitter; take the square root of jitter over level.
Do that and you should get 0.10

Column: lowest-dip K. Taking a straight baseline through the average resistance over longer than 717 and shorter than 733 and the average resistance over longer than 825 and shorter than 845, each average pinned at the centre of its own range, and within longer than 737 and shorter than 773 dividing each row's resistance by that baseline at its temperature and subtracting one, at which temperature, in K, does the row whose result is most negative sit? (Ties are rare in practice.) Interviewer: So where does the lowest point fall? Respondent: 771 K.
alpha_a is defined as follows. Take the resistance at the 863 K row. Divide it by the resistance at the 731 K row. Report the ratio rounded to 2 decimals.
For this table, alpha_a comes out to 0.84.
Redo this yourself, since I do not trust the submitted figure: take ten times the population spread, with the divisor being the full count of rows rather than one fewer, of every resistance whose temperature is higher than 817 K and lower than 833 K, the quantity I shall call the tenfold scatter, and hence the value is 10.6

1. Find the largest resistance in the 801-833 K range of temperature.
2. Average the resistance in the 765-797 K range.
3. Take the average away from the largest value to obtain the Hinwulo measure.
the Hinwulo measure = 2.9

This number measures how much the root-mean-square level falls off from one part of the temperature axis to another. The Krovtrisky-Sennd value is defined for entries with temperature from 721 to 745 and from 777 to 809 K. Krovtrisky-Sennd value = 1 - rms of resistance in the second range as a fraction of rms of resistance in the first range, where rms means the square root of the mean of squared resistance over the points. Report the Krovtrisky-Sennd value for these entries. 0.114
